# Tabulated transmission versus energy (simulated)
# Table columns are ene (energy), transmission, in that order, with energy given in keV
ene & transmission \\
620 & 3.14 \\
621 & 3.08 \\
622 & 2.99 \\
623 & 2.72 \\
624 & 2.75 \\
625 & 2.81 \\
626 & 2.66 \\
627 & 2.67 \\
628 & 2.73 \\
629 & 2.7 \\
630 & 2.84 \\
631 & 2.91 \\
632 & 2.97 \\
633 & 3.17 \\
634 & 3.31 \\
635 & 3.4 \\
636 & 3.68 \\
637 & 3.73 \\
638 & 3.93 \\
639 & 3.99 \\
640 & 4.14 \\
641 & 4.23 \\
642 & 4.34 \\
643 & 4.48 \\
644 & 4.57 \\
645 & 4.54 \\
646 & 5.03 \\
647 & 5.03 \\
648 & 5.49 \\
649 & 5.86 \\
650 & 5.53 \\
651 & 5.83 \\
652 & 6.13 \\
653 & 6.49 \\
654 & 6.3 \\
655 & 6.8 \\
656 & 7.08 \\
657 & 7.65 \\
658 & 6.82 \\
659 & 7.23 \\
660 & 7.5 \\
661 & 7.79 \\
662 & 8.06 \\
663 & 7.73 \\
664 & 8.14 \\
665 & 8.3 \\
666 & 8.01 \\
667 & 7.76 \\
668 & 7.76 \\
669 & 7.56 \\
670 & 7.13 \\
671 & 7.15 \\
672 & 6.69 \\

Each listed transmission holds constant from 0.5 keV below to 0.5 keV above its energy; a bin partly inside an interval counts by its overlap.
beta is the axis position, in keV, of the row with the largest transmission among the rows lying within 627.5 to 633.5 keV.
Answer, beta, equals 633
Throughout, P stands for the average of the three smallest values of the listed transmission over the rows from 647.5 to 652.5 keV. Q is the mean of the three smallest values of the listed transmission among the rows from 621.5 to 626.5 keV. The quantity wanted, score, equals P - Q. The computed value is 2.9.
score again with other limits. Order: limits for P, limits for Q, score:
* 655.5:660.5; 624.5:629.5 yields 4.4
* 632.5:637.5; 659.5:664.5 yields -4.4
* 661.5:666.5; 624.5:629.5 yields 5.3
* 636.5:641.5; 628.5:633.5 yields 1.1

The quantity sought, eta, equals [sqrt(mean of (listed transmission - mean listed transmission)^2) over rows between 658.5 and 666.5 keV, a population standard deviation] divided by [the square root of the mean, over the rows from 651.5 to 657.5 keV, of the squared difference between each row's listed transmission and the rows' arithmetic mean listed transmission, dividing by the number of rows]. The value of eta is 0.6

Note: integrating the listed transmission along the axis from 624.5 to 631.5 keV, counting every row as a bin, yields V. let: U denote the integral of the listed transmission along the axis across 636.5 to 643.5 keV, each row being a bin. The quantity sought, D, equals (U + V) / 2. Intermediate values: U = 29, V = 19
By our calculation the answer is 24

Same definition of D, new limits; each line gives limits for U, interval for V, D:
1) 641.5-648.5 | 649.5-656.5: 39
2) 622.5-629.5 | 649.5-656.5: 32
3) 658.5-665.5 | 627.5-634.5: 38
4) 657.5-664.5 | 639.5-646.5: 42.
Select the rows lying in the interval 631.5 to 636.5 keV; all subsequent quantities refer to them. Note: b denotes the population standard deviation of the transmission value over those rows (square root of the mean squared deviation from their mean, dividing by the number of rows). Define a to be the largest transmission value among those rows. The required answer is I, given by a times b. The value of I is 0.9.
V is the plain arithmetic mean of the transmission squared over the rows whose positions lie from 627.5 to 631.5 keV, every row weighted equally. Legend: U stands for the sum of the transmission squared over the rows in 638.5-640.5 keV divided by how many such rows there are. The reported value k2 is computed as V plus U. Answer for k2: 24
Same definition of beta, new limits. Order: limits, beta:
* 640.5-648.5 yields 648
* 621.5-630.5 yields 622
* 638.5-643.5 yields 643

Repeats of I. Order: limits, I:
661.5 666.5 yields 1.6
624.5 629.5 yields 0.2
